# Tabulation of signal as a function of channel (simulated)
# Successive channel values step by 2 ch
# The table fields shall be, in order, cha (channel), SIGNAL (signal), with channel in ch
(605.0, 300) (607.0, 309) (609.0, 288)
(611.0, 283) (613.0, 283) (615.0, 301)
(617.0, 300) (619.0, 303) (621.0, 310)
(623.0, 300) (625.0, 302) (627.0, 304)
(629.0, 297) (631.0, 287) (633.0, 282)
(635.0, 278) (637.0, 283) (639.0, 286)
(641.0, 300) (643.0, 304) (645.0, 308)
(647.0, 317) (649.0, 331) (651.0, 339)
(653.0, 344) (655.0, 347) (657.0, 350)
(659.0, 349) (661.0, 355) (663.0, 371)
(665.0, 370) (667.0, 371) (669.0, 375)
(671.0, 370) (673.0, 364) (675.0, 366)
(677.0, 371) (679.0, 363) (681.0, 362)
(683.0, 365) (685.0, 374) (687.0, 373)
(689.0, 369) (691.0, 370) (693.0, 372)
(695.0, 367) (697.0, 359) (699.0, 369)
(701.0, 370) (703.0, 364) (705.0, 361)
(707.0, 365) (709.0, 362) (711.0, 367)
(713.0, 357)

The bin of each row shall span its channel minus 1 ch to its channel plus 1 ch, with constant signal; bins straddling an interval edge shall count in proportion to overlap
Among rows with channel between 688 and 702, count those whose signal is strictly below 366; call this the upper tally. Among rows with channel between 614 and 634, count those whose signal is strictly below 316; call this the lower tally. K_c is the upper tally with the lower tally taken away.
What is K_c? -9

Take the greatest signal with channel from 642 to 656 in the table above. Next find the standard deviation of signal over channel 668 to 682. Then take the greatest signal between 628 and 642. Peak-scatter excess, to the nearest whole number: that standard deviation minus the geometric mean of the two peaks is -318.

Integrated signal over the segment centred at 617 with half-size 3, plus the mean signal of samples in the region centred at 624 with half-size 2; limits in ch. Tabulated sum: 2109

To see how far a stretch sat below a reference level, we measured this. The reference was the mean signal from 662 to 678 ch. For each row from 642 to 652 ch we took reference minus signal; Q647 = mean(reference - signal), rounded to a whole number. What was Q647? 50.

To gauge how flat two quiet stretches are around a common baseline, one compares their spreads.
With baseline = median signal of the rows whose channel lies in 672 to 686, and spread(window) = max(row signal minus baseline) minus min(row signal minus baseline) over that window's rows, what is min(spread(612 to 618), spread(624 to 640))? 18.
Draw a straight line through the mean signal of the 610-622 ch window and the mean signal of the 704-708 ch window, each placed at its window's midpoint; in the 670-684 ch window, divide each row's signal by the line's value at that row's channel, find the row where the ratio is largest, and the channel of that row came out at 671.0 ch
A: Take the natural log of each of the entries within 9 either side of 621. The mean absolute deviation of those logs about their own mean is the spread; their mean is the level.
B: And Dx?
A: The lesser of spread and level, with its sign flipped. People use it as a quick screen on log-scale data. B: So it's -0.015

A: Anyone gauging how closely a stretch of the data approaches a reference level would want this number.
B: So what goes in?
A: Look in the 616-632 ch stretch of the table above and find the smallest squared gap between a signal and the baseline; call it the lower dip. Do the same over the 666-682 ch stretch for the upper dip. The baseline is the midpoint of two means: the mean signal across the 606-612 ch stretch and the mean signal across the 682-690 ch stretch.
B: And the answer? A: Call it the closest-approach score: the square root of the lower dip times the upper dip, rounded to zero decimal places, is 658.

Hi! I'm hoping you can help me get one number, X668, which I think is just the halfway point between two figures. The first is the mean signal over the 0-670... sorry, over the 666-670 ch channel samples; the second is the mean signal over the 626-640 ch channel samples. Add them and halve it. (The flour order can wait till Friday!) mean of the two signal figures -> 331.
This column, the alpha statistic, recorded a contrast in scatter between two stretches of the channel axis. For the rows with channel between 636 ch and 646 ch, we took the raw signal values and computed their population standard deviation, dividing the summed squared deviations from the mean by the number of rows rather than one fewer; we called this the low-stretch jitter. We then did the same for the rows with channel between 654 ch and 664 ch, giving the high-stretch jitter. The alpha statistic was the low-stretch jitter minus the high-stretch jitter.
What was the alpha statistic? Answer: 1.2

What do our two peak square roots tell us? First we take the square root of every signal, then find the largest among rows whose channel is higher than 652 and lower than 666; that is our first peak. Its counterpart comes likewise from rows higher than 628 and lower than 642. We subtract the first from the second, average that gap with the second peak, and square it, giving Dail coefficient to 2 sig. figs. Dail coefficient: 59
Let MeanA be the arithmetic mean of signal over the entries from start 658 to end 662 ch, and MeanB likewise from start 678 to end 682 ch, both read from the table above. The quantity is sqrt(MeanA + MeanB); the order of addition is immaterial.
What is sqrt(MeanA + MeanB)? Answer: 26.7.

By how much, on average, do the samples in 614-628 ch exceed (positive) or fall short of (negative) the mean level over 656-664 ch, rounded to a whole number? -53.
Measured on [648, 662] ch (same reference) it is -11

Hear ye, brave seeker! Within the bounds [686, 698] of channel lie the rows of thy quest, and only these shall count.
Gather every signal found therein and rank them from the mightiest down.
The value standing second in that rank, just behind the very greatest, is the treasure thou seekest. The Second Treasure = 372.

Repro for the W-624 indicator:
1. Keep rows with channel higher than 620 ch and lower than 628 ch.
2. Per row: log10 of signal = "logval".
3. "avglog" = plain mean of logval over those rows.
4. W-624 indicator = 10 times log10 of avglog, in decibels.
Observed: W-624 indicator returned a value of 3.95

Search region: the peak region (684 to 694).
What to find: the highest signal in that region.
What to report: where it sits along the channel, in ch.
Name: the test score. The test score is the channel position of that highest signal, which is 685.0 ch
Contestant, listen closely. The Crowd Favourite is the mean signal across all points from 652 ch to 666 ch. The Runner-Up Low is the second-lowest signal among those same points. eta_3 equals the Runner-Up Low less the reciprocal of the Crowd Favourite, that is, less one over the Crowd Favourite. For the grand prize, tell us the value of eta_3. 347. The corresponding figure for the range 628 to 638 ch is 282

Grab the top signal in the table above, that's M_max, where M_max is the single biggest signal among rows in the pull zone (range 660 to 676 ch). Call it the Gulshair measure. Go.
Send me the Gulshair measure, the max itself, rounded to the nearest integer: 375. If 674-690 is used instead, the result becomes 374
